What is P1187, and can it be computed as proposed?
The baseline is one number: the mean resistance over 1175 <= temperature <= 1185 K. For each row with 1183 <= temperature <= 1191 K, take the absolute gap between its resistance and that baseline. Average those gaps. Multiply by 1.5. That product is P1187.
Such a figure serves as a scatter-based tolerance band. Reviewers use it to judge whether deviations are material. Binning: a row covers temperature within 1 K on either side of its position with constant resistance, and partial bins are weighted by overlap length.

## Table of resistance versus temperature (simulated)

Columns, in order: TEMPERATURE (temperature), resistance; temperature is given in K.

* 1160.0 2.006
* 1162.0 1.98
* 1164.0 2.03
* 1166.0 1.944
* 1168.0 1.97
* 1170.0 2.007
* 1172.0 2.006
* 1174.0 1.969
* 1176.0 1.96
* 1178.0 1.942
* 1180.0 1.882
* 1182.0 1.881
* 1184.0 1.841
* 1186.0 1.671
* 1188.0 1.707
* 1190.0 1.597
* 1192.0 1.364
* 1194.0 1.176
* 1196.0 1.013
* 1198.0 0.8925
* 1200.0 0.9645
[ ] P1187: 0.30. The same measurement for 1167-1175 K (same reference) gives 0.13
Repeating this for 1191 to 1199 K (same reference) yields 1.18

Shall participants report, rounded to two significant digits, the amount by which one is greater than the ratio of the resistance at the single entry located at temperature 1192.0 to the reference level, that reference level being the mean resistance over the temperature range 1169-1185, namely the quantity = 0.30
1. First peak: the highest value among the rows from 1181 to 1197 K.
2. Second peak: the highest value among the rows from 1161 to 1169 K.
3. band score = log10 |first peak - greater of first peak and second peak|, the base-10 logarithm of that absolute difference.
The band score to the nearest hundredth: -0.83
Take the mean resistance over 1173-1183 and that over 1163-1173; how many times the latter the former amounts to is 1.0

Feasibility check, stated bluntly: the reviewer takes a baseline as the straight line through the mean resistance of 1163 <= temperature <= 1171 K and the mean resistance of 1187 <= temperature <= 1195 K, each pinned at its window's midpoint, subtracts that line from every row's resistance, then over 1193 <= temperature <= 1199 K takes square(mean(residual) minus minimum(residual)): 0.0082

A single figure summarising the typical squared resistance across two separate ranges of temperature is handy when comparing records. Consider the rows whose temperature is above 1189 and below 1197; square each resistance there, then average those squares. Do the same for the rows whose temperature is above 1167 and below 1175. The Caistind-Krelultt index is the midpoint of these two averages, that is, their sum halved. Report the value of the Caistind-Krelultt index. 2.8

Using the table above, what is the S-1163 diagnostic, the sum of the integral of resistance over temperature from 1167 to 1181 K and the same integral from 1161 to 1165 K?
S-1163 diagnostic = 35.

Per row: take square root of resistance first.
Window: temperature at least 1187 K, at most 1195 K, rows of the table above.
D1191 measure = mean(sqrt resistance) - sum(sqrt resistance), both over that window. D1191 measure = -3.62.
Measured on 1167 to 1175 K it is -4.23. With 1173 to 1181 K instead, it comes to -4.18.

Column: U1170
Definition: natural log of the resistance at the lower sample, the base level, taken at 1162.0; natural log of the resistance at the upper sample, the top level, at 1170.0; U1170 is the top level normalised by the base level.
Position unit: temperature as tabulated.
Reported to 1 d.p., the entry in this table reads 1.0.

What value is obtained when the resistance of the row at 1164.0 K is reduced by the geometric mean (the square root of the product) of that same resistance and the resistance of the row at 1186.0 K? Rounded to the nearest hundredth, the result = 0.19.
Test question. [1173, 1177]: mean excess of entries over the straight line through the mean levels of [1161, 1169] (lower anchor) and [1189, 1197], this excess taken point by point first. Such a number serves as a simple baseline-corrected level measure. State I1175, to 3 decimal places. 0.231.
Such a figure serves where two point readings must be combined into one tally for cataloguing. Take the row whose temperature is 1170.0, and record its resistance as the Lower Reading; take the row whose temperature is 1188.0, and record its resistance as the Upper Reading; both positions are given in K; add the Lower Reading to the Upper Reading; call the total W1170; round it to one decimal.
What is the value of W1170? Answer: 3.7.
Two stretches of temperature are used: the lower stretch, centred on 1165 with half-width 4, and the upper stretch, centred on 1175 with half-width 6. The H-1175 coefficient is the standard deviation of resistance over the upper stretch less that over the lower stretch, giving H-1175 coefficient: 0.01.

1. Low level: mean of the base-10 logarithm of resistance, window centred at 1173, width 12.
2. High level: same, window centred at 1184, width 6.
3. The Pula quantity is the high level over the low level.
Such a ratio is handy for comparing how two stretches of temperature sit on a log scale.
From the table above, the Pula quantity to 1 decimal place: 0.9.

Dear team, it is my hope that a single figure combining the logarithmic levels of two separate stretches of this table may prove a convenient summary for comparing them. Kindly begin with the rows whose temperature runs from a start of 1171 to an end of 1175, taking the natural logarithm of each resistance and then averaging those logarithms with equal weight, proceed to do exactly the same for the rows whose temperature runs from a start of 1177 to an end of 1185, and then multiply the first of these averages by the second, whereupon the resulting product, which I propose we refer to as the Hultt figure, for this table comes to 0.44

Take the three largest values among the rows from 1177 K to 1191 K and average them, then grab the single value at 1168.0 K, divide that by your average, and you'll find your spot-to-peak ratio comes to 1.04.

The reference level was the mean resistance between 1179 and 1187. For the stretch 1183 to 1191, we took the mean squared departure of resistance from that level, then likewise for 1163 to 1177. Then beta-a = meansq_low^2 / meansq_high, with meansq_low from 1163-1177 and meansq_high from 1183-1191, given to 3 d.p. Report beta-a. 0.037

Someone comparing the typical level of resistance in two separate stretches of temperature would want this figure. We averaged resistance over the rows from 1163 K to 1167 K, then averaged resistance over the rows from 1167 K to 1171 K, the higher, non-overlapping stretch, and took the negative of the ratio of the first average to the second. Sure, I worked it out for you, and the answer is -1.00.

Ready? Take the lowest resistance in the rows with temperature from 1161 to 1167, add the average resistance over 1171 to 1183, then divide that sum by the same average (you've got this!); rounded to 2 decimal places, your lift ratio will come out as 2.00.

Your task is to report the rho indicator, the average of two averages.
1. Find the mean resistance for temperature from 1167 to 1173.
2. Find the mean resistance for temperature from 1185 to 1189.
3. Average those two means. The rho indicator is 1.84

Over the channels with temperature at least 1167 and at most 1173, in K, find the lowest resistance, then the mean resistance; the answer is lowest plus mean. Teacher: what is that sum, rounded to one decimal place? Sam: 4.0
